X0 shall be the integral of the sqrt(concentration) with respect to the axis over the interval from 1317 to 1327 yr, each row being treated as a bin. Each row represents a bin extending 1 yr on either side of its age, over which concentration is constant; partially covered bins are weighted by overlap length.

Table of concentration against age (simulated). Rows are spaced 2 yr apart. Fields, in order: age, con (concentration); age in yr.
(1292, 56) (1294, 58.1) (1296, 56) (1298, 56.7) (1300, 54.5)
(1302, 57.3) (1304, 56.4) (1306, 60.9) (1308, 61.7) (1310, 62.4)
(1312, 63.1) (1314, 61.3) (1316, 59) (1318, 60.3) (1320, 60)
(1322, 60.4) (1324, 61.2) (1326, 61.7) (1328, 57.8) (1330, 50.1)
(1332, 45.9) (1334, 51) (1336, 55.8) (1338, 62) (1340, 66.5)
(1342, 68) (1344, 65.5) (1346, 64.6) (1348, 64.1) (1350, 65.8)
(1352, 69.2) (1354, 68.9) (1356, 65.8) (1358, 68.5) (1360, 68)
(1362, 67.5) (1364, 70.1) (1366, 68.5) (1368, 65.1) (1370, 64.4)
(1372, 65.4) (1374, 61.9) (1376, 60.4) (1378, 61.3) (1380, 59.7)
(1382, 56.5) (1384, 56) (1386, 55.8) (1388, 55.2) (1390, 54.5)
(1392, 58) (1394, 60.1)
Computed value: 77.9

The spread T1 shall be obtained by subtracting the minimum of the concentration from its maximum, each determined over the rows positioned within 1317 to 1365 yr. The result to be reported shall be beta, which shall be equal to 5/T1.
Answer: 0.2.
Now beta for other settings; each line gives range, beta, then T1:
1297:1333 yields 0.3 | 17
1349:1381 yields 0.5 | 10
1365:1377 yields 0.6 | 8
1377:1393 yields 0.7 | 7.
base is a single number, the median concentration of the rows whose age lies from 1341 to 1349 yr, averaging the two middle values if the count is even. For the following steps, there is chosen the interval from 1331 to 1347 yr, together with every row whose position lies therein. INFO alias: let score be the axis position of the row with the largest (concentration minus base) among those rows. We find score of 1342 yr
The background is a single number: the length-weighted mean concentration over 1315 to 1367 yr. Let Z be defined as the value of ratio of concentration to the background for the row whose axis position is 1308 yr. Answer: 0.99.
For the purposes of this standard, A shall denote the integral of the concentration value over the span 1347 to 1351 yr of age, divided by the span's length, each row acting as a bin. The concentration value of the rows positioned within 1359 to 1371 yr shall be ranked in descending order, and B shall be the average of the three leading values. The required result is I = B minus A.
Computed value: 4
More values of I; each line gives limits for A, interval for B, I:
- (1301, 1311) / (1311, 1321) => 2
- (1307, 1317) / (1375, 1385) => -1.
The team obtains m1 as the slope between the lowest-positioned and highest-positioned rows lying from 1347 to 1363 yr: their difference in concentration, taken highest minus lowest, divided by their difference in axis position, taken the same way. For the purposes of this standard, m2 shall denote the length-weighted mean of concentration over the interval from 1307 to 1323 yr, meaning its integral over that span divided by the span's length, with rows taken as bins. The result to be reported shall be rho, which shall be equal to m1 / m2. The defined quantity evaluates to 0.0040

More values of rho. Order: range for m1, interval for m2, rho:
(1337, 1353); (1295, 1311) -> 0.0088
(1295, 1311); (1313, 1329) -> 0.0076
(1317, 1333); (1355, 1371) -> -0.0153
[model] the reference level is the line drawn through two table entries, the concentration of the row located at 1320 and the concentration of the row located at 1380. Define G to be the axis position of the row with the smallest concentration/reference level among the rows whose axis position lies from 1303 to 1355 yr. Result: 1332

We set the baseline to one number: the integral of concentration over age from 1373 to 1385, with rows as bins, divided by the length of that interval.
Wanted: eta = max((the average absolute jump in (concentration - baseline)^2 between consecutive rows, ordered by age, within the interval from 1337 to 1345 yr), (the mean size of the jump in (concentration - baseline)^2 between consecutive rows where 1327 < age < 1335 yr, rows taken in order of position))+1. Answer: 97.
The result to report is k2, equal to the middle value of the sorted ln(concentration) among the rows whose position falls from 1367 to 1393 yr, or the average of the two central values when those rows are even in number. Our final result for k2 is 4.09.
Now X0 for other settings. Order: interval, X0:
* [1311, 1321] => 77.9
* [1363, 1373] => 81.7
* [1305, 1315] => 78.7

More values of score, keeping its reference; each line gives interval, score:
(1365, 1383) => 1366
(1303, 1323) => 1312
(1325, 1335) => 1326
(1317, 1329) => 1326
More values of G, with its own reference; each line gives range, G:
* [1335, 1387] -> 1336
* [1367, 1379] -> 1376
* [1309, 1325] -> 1316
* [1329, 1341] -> 1332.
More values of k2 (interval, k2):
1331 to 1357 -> 4.18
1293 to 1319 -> 4.08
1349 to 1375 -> 4.21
